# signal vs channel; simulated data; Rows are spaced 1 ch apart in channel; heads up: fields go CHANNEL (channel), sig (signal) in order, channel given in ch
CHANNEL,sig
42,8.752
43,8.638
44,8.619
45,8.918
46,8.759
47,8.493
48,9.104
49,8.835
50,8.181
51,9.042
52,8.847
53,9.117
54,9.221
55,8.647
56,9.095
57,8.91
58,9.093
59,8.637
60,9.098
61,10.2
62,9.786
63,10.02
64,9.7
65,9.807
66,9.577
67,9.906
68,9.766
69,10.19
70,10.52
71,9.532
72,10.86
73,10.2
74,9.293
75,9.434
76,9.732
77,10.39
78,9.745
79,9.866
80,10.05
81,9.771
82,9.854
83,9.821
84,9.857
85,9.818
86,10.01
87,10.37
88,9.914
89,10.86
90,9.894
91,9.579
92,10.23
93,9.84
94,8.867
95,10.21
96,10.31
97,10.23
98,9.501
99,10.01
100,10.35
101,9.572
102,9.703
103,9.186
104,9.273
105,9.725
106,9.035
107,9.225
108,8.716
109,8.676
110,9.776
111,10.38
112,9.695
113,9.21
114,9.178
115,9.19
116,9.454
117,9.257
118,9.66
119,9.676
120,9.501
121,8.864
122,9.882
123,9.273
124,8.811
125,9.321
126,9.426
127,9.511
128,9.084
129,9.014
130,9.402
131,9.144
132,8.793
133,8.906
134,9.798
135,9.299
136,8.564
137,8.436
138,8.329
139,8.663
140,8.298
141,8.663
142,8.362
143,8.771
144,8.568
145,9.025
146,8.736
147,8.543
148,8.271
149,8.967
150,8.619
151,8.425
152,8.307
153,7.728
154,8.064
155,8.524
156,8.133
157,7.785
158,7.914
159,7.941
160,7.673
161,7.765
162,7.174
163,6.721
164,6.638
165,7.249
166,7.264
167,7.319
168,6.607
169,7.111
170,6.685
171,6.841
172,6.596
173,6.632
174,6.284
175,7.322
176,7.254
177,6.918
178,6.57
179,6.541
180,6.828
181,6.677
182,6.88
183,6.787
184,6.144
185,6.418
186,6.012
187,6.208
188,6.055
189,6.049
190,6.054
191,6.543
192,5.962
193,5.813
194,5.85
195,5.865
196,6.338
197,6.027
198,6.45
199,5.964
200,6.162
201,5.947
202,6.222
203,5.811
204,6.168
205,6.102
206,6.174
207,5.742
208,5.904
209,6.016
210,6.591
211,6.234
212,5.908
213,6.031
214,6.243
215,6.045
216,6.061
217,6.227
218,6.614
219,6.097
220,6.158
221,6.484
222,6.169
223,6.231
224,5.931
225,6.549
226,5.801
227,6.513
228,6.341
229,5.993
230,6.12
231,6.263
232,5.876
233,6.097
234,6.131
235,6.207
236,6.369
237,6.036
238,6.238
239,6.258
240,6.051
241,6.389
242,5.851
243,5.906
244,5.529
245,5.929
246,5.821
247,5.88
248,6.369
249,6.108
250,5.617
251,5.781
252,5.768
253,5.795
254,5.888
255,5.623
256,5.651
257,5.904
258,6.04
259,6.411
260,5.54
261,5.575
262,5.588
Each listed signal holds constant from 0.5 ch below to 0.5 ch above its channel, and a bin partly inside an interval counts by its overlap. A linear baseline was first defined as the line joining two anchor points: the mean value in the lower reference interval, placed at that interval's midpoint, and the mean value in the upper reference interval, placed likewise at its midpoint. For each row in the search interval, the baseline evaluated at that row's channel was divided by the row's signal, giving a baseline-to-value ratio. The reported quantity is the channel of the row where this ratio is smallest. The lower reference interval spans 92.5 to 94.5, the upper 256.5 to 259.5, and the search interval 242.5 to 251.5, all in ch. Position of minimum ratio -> 248 ch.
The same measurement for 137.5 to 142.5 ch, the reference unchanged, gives 141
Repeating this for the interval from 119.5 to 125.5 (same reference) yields 122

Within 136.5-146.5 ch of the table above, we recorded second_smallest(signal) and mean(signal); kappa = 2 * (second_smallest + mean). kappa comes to 34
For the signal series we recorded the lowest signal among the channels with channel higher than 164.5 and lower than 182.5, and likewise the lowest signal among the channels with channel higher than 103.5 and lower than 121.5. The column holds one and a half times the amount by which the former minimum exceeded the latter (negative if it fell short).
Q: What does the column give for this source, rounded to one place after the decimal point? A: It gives -3.6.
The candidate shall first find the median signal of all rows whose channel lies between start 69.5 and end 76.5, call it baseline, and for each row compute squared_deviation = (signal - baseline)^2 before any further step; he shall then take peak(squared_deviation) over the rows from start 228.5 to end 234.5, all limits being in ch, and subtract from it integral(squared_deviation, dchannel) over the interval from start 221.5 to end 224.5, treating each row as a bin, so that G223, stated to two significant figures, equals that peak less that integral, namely -25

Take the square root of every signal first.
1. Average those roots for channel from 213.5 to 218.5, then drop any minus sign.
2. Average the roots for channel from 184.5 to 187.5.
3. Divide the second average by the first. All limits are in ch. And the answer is 1.00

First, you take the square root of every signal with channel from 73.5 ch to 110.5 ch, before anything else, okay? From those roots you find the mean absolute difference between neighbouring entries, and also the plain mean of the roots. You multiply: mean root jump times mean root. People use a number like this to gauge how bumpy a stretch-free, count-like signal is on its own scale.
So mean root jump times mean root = 0.213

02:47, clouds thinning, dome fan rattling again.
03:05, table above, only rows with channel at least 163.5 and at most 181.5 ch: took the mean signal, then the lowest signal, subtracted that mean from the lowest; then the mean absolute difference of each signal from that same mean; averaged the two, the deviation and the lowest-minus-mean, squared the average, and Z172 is 0.021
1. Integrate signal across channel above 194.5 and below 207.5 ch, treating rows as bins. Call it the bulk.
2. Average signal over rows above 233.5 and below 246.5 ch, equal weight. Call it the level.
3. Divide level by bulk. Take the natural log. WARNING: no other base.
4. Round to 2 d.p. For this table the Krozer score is -2.57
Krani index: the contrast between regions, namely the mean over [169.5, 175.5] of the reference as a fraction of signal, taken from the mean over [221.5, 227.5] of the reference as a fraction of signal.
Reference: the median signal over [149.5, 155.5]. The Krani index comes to 0.11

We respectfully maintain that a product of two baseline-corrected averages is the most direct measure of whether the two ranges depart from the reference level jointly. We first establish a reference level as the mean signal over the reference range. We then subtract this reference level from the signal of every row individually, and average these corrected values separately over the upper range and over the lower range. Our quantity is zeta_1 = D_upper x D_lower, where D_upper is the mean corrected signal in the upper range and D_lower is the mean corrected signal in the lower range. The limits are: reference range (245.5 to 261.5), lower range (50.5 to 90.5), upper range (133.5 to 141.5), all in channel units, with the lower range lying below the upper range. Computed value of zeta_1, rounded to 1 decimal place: 11.1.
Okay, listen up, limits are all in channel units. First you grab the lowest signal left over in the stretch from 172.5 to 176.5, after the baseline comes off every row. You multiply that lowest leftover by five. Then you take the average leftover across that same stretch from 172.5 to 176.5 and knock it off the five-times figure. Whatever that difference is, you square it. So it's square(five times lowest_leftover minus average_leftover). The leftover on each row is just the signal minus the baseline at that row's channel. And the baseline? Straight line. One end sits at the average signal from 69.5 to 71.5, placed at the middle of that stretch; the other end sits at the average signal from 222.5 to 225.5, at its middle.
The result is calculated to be 29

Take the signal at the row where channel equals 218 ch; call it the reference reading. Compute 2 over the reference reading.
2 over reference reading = 0.30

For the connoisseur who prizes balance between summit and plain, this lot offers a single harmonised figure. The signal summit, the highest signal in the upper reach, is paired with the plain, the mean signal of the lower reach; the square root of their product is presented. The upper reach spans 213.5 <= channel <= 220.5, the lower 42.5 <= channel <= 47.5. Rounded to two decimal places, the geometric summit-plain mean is 7.58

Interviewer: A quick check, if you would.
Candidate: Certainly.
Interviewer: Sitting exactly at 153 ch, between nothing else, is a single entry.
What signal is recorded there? 7.728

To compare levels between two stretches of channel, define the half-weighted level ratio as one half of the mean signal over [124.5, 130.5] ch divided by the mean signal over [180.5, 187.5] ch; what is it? 0.72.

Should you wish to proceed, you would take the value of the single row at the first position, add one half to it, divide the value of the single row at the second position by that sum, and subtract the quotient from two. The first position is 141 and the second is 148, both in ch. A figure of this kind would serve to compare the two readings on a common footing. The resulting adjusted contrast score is 1.1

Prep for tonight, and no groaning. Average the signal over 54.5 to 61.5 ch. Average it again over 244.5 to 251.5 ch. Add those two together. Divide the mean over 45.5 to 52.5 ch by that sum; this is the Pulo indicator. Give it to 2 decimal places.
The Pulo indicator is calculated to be 0.58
